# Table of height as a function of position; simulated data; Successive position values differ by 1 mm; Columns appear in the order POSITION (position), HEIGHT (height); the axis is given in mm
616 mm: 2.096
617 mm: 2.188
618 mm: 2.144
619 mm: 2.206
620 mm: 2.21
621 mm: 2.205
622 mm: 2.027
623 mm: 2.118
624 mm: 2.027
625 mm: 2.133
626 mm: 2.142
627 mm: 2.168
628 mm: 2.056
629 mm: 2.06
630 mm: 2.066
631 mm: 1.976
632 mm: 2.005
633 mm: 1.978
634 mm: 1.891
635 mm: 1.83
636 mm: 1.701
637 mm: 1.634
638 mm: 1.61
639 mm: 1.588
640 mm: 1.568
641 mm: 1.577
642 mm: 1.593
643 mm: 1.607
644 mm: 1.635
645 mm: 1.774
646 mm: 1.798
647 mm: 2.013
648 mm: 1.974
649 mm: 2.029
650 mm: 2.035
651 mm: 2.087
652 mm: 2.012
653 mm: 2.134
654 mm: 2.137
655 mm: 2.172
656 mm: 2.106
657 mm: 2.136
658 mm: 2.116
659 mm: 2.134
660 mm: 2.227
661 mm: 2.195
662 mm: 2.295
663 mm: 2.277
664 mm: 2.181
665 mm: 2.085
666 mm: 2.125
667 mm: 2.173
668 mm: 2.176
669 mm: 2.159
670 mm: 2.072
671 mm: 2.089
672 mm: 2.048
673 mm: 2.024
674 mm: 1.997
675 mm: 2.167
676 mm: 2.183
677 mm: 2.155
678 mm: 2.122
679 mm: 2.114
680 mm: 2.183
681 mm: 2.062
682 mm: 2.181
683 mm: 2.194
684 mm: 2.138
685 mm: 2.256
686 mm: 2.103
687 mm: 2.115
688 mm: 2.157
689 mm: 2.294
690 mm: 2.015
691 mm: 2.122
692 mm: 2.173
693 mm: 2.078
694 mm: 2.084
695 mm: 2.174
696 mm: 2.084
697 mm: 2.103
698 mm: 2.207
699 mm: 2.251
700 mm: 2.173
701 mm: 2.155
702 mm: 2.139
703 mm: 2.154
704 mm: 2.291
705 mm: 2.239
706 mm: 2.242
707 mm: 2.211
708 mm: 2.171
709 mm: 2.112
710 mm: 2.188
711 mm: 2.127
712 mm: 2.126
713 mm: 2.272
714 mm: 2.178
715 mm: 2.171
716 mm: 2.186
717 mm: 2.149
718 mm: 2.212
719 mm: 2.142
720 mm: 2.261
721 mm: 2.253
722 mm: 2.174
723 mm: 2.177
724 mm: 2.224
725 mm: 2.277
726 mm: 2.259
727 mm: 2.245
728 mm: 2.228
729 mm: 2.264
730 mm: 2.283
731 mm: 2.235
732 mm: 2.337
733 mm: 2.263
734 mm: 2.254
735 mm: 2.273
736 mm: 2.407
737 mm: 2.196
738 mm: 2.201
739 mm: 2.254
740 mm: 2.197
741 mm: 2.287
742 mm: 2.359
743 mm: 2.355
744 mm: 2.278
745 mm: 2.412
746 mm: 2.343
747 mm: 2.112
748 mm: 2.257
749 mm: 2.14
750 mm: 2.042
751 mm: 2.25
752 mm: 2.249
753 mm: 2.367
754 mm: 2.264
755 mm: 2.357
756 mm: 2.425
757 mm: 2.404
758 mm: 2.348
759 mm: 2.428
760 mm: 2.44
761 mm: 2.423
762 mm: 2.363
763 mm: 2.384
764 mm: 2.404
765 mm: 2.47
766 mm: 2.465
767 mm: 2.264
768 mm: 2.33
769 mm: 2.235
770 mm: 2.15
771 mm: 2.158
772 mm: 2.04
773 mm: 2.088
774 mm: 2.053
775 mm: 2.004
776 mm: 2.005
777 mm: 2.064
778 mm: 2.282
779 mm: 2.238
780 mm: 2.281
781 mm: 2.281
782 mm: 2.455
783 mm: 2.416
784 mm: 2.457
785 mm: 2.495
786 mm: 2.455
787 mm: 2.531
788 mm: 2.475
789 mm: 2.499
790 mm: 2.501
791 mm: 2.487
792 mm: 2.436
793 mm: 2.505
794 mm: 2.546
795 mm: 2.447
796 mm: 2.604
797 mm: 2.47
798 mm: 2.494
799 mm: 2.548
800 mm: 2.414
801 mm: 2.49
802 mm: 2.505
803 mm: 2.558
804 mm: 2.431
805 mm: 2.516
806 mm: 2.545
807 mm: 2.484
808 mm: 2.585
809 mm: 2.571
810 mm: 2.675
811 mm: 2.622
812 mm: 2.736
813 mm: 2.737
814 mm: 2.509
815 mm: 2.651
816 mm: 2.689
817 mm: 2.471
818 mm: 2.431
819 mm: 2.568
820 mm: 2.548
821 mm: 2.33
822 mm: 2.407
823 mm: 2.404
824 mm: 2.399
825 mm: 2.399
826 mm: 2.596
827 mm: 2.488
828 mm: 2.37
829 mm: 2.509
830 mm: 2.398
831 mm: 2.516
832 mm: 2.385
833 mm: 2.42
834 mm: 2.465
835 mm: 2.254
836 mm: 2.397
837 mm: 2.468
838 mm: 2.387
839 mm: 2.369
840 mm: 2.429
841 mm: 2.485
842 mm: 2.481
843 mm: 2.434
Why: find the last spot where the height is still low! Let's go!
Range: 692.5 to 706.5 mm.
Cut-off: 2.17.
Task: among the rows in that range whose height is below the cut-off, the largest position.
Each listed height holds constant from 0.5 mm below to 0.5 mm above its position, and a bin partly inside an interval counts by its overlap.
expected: 703 mm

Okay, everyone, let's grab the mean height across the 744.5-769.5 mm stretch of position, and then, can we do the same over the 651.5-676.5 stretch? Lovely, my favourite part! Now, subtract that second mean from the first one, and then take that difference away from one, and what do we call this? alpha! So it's 0.8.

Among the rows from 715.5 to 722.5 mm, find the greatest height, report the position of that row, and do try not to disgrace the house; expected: 720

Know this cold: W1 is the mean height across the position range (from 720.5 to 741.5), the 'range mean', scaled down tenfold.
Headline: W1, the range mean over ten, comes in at 0.225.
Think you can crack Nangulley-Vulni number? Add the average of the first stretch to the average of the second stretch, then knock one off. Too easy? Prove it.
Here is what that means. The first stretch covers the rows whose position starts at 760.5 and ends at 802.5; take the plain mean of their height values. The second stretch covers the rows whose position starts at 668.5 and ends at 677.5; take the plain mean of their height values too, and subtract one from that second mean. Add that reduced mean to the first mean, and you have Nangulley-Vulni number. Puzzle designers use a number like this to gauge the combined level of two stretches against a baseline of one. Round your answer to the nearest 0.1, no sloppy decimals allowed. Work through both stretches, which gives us 3.5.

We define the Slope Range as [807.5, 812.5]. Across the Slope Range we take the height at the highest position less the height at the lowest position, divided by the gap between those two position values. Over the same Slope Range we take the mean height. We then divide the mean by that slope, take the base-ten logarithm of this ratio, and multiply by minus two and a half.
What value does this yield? -4.6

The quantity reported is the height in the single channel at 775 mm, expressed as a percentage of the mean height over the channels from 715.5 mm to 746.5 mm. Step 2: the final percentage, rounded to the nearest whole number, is 89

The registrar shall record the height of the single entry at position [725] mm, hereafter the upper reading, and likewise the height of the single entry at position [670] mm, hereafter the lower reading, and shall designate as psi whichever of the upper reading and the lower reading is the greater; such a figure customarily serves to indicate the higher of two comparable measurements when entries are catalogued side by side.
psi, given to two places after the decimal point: 2.28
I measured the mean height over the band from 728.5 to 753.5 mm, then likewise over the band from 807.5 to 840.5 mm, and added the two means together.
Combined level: 4.8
